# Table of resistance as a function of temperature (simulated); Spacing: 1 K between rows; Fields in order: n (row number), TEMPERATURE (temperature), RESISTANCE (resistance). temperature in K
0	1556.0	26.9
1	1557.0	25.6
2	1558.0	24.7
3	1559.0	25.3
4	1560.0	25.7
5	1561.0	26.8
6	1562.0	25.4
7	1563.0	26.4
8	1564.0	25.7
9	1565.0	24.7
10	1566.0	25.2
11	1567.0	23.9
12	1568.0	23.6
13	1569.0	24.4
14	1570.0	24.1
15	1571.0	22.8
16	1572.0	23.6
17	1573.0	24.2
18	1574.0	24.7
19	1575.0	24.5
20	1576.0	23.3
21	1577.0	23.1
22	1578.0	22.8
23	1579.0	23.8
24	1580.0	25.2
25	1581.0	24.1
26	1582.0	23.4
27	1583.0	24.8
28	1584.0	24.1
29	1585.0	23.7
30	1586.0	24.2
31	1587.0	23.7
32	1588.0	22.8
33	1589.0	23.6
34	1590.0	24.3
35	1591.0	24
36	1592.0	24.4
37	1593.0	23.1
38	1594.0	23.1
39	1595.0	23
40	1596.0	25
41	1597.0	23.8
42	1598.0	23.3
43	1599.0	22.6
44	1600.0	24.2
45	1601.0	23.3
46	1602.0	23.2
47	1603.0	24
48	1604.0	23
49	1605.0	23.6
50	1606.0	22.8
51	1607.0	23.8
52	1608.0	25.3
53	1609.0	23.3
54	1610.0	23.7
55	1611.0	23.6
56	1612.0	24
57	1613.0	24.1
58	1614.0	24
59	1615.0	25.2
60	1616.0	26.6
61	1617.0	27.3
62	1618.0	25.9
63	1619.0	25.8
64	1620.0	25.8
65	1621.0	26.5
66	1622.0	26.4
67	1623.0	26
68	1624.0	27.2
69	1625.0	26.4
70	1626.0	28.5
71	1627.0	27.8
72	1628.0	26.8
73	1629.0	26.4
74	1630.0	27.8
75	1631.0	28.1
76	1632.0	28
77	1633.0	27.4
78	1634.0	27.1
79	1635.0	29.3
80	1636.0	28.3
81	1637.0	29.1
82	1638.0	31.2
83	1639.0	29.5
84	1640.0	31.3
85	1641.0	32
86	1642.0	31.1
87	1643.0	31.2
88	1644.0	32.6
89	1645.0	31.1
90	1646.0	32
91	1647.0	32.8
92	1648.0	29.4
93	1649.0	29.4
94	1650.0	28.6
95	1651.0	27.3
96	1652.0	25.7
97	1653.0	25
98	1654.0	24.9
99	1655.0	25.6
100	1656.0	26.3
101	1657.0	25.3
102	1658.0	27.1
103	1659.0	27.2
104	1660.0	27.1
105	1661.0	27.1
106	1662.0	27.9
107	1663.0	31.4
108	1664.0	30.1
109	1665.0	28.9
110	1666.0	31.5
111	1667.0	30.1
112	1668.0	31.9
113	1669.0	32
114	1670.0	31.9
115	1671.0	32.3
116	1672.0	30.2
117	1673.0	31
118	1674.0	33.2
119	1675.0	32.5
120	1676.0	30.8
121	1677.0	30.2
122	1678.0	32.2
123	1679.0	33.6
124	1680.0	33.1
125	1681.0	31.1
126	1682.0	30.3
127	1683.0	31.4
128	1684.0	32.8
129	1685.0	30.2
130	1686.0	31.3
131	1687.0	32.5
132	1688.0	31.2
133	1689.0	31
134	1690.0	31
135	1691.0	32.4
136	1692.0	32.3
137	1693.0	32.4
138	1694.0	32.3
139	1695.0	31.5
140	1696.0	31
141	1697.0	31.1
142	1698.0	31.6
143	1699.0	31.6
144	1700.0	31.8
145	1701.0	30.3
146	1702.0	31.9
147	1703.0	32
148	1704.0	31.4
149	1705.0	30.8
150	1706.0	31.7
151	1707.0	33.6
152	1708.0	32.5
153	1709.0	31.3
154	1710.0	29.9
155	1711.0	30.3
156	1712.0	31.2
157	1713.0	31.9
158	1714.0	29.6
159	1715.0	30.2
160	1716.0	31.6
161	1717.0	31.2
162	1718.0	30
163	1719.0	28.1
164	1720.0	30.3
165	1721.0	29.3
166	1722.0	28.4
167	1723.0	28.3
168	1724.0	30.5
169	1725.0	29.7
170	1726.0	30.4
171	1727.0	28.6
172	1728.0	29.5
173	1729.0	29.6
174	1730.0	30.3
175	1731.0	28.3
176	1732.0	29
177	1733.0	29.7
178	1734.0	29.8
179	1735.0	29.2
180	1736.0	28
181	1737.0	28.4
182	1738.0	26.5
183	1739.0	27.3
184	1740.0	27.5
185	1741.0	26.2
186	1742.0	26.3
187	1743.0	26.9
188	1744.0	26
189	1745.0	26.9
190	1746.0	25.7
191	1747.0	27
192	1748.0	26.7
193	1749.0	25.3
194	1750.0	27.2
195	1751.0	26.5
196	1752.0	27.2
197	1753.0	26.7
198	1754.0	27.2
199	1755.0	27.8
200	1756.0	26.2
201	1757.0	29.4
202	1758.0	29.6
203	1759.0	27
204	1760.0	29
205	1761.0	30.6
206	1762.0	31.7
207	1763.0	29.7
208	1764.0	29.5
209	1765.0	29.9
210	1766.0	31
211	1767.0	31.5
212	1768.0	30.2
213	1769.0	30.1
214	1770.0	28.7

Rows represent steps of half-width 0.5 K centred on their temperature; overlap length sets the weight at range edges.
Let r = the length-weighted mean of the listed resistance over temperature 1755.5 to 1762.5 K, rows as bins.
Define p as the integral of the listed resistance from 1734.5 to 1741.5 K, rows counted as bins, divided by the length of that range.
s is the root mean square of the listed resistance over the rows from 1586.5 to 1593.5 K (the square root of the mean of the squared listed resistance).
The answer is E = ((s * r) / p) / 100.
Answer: 0.250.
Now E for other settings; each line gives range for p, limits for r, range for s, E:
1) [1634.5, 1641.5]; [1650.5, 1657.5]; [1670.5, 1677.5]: 0.269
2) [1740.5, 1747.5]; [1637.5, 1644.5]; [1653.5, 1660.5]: 0.310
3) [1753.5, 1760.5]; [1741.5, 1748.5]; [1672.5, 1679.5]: 0.302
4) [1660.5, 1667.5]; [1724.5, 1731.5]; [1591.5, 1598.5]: 0.236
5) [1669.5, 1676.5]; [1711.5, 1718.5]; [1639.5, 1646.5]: 0.307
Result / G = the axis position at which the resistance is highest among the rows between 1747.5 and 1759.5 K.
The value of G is 1758.0 K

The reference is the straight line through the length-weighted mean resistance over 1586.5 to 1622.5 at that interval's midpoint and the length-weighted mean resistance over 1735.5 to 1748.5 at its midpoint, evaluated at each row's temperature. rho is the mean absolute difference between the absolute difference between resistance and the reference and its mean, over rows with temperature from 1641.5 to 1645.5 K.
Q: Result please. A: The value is 0.55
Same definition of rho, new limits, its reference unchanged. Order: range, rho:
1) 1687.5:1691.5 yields 0.49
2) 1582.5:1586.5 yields 0.28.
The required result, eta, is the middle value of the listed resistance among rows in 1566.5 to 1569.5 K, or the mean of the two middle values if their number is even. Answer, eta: 23.9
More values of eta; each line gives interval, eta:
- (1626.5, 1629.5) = 26.8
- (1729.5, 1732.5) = 29.0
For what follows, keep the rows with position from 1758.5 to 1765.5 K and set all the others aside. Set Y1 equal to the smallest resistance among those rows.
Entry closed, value 27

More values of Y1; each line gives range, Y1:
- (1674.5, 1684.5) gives 30.2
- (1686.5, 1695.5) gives 31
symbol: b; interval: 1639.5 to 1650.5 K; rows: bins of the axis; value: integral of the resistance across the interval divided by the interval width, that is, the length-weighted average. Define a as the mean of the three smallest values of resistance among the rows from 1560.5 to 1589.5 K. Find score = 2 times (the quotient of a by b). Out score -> 1.47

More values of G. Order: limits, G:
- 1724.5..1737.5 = 1726.0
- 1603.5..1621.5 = 1617.0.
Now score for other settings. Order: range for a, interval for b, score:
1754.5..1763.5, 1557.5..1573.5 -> 2.18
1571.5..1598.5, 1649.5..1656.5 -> 1.75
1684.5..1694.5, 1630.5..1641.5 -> 2.10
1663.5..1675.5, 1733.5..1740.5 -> 2.11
